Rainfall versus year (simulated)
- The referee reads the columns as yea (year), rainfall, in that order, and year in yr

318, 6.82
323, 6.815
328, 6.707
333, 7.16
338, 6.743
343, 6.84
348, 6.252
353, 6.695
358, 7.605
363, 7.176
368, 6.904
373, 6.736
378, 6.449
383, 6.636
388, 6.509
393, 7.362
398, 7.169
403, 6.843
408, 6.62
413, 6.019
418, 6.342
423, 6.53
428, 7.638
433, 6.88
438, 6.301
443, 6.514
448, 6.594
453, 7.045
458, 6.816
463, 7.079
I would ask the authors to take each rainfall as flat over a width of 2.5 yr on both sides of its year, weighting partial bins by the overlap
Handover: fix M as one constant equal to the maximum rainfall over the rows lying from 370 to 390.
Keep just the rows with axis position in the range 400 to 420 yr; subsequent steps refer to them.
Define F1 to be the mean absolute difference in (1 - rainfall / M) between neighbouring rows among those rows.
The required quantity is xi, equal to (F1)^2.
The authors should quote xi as 0.0032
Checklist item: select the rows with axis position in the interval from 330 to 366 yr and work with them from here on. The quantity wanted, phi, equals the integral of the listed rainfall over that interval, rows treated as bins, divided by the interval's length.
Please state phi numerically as 6.92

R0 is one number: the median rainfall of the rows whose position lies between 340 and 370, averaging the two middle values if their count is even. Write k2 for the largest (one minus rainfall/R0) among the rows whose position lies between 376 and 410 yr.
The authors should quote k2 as 0.06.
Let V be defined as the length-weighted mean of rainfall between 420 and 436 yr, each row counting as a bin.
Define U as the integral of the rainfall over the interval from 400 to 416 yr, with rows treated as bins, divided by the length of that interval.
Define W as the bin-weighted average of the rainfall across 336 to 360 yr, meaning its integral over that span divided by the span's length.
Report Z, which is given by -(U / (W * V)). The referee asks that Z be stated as -0.137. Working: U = 6.51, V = 6.97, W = 6.81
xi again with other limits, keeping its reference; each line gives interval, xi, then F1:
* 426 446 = 0.0059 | 0.077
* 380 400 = 0.0034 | 0.058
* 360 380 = 0.0013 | 0.036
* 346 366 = 0.0078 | 0.088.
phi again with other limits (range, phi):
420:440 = 6.84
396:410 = 6.88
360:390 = 6.75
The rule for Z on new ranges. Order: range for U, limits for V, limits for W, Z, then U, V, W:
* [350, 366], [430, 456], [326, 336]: -0.154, 7.12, 6.69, 6.94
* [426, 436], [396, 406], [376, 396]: -0.153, 7.19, 6.98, 6.76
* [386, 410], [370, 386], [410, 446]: -0.158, 6.91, 6.61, 6.60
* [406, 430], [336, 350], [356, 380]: -0.143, 6.61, 6.62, 6.97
